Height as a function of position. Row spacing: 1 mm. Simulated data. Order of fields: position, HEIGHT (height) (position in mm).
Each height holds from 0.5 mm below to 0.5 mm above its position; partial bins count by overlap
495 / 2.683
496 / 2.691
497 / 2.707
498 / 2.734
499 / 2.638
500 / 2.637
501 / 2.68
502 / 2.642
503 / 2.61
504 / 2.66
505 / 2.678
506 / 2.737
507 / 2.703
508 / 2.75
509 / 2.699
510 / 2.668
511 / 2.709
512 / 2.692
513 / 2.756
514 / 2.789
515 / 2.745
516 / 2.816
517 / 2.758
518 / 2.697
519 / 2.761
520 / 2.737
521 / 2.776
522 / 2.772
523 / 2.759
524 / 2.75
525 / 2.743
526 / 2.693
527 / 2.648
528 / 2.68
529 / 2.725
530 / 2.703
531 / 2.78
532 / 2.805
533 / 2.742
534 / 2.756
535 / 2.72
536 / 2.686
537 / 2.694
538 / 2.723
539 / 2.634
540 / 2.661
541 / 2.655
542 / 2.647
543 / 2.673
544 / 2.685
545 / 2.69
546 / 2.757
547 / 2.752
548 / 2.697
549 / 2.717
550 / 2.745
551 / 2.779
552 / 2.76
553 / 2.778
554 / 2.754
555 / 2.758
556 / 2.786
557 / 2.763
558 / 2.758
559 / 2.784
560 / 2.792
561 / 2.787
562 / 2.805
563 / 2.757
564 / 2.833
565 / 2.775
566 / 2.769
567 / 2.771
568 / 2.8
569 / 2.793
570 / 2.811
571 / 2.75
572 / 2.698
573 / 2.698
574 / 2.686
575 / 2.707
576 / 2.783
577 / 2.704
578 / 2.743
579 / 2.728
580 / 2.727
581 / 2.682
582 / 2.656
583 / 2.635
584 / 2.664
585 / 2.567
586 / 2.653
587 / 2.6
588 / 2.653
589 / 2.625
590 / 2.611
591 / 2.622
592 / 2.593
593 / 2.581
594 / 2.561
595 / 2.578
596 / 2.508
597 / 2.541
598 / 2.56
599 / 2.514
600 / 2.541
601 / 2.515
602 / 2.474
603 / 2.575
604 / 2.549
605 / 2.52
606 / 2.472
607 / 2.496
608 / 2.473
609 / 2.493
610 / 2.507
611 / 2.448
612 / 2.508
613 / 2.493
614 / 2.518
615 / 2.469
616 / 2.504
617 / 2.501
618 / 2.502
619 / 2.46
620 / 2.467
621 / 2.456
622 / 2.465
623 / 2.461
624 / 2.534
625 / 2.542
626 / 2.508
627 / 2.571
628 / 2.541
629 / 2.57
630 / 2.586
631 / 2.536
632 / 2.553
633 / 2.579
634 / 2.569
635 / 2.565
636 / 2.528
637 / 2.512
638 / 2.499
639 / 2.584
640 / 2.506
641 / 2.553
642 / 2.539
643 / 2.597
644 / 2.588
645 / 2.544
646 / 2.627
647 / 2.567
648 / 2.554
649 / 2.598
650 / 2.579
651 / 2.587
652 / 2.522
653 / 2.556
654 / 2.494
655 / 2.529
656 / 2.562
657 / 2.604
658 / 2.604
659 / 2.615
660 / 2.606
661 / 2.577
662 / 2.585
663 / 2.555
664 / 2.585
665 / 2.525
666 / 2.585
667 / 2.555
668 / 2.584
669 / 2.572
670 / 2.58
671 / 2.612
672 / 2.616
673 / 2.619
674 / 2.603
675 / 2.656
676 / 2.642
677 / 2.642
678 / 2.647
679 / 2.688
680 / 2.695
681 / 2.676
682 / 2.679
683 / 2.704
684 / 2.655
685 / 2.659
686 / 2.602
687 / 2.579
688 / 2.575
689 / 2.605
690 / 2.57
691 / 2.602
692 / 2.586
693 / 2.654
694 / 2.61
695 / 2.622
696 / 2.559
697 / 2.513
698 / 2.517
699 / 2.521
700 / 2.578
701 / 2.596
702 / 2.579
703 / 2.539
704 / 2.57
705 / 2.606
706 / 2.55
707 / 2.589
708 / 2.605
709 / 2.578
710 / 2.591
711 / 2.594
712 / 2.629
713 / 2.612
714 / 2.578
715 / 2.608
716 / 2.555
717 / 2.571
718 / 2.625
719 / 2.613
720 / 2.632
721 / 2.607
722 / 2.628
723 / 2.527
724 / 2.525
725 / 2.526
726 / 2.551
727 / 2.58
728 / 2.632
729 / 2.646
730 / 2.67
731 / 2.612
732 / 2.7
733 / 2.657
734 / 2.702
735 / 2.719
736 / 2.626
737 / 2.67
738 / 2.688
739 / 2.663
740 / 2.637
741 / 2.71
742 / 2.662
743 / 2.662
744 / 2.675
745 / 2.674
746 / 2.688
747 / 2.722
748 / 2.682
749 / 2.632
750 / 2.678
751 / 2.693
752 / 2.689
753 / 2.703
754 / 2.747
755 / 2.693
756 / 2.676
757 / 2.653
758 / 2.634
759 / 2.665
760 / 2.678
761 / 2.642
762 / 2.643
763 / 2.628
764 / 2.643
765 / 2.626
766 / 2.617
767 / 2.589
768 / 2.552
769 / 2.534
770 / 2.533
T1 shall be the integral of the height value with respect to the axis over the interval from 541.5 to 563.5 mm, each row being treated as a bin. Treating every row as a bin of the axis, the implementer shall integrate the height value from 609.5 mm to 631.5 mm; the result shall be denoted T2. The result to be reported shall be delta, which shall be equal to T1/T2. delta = 1.10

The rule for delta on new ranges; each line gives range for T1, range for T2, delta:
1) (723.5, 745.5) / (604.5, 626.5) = 1.06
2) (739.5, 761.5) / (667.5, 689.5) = 1.02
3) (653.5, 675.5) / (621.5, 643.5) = 1.02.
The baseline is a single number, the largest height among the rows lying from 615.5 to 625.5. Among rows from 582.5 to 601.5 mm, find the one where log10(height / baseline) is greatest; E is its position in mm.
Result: 584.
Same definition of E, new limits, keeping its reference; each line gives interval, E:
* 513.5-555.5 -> 516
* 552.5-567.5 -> 564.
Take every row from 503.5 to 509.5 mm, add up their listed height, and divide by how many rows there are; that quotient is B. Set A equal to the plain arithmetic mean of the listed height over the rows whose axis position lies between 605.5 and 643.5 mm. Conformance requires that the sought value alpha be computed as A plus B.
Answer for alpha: 5.22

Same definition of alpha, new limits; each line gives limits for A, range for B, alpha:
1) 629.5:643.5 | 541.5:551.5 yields 5.26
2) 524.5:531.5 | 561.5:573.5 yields 5.48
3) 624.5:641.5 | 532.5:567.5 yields 5.29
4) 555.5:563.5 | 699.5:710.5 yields 5.36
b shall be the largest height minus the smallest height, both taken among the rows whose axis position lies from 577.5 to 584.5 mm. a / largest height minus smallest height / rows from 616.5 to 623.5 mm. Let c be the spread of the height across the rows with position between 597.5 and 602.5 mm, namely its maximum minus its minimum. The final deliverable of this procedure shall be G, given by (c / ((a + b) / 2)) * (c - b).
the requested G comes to -0.02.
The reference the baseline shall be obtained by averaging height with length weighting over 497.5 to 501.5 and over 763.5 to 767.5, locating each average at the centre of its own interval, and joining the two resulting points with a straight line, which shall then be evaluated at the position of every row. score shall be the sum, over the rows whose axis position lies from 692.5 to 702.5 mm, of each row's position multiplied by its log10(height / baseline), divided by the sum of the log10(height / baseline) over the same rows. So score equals 698.4 mm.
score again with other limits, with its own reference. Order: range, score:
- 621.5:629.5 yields 624.9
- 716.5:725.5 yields 722.6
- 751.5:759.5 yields 754.7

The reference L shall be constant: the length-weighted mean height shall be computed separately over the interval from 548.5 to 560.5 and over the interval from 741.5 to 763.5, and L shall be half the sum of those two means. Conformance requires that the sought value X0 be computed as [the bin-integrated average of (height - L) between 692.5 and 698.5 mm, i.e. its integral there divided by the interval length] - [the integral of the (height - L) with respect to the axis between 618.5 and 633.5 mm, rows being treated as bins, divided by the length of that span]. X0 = 0.06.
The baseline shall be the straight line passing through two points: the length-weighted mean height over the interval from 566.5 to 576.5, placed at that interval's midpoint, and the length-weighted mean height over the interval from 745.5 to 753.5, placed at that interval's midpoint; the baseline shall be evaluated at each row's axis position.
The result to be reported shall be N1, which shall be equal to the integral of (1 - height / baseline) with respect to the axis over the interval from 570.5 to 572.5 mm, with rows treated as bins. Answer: 0.02 mm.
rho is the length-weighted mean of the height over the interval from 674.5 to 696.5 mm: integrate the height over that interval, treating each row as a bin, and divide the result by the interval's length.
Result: 2.632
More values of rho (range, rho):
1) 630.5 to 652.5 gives 2.558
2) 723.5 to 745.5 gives 2.645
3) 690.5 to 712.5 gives 2.581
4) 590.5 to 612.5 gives 2.529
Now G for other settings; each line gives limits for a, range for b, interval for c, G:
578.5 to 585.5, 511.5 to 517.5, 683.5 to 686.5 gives -0.03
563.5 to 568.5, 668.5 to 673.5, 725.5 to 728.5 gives 0.05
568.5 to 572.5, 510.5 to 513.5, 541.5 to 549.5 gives 0.06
